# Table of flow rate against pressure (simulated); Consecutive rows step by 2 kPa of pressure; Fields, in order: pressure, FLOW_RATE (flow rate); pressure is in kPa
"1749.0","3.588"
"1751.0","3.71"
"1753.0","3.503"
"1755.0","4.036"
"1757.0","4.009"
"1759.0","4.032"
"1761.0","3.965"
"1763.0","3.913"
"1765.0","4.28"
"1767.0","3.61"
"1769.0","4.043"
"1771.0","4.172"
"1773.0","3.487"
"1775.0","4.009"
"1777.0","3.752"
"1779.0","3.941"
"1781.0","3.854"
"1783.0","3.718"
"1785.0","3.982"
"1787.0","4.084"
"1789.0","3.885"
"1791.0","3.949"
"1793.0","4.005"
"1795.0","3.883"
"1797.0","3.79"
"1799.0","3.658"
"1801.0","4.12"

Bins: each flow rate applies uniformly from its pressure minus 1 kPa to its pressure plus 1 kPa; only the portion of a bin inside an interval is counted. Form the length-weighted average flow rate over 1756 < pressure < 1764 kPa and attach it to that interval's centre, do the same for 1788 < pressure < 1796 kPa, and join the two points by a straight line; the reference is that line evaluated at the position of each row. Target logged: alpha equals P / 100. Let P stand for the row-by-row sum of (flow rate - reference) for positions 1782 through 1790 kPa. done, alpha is -0.0009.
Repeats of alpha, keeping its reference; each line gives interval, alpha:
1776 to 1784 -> -0.0053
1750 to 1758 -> -0.0070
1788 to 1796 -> 0.0000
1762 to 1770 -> -0.0004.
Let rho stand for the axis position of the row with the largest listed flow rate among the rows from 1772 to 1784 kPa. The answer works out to 1775.0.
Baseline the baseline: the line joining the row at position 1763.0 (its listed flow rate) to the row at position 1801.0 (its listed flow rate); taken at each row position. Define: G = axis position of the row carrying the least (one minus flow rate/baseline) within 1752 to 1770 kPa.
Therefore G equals 1765.0 kPa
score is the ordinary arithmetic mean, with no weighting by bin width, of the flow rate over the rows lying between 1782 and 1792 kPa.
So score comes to 3.92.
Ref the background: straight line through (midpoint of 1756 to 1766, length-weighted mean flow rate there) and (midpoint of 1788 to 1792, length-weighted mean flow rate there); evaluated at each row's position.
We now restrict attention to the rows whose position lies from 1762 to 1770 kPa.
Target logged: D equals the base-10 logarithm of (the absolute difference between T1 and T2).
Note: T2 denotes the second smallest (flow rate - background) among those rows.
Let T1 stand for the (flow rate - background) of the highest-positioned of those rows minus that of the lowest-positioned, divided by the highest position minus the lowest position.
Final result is -0.8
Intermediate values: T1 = 0.026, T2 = -0.118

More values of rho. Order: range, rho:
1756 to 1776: 1765.0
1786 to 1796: 1787.0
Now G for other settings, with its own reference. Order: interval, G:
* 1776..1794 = 1787.0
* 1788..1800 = 1793.0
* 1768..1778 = 1771.0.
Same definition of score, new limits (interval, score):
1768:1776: 3.93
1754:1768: 3.98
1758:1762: 4.00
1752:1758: 3.85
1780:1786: 3.85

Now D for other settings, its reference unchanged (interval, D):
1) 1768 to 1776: -1.5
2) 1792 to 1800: -1.4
